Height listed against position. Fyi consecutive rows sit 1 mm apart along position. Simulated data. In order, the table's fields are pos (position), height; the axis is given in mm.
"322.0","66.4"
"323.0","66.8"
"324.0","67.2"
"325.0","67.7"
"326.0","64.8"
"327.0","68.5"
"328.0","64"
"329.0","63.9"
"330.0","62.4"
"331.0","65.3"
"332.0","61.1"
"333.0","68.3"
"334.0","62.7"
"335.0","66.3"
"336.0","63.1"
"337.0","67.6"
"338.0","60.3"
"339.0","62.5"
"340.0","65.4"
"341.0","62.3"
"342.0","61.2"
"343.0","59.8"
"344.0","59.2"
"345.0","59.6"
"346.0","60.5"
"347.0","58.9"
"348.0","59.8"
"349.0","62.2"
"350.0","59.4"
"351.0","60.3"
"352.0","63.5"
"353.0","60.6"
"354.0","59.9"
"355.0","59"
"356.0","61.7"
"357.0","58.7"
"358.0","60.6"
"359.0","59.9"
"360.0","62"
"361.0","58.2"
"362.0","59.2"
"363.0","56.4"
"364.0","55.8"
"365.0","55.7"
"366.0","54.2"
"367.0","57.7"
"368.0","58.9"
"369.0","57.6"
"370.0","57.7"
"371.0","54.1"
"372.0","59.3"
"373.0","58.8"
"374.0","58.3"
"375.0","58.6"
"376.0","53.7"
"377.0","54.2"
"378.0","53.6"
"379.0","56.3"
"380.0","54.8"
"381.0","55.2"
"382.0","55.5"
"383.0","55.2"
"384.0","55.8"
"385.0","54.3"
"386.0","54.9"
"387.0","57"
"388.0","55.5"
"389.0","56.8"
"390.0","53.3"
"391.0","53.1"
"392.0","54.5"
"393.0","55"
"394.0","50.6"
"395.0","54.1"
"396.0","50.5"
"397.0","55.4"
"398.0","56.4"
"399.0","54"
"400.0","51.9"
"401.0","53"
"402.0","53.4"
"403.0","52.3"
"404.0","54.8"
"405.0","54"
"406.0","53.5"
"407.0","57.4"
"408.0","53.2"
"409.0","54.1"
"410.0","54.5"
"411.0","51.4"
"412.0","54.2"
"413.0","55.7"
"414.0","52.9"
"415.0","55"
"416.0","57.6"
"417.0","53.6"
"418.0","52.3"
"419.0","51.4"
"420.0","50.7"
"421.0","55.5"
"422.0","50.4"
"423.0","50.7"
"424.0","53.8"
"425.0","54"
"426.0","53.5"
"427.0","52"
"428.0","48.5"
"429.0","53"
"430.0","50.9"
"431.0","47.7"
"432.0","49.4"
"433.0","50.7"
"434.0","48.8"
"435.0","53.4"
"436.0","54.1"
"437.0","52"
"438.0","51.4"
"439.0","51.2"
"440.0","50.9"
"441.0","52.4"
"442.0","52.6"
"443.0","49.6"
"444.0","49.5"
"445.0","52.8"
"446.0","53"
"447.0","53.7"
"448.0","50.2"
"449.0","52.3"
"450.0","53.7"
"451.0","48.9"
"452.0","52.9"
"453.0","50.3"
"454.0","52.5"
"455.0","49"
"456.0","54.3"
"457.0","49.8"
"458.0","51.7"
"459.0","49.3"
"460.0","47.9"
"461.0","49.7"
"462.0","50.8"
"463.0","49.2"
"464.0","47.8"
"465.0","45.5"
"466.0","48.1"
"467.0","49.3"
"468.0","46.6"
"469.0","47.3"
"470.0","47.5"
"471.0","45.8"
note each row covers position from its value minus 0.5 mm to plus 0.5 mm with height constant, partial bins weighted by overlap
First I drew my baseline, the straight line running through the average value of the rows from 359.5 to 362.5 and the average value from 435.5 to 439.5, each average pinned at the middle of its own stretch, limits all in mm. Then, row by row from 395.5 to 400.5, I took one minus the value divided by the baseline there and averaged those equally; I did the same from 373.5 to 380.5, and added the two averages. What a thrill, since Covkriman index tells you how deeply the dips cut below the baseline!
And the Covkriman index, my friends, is 0.088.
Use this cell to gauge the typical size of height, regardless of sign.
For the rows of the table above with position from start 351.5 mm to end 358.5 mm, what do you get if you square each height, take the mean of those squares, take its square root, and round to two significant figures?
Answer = 61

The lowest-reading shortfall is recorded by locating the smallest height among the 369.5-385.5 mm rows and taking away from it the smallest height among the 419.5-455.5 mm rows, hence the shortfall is 6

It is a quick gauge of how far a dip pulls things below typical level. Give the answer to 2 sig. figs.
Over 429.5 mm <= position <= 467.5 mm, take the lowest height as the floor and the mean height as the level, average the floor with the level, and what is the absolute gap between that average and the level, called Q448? 2.6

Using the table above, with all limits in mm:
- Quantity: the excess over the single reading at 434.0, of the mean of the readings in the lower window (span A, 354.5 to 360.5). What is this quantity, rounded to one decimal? 11.5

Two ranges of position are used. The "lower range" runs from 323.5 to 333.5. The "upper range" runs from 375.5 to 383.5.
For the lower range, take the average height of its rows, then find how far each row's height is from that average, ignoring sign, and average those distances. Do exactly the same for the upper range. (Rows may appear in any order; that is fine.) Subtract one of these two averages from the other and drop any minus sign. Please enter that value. 1.3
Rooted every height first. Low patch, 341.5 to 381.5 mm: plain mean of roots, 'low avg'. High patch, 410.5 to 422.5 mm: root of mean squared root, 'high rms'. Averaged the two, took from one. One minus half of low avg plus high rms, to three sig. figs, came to -6.47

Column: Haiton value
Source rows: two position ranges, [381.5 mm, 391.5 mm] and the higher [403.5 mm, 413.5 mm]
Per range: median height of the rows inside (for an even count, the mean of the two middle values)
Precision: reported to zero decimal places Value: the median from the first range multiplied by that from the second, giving 2997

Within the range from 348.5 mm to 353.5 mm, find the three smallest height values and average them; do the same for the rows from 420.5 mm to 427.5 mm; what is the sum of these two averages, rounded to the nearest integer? 111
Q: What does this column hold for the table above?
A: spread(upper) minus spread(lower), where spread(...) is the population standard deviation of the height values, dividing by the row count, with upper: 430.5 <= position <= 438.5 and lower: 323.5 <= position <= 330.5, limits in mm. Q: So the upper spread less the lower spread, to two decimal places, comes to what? -0.04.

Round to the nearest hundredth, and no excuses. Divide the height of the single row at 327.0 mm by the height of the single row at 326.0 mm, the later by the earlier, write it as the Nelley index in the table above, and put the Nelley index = 1.06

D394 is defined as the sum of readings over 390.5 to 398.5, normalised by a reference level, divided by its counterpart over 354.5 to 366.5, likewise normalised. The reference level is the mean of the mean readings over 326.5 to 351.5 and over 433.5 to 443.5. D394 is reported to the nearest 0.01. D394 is 0.61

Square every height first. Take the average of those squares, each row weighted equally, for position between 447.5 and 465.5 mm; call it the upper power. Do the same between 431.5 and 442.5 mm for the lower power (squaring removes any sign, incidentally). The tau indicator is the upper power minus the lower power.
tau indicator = -121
